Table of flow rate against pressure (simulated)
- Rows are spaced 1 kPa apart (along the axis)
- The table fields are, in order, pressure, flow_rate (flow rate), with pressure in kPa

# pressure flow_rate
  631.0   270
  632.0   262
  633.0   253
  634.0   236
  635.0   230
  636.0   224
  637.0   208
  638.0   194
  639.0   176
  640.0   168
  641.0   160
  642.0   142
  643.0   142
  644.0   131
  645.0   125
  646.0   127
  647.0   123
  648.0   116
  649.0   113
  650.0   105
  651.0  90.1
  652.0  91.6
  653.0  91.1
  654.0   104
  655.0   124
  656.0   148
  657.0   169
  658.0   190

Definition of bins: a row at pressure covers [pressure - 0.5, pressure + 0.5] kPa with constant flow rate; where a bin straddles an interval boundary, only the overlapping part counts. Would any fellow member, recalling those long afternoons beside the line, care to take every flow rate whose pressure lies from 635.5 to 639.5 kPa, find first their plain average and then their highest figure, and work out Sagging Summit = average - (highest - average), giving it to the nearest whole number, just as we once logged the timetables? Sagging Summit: 177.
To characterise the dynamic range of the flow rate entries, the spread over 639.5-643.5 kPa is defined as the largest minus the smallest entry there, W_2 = 26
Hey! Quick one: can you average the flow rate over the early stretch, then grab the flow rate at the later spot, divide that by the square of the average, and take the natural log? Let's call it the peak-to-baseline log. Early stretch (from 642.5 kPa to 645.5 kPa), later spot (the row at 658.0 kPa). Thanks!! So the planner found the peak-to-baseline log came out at -4.5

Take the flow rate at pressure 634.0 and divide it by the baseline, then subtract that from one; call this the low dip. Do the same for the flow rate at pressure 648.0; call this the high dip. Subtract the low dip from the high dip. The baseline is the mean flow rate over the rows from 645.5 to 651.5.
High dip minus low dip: 1.1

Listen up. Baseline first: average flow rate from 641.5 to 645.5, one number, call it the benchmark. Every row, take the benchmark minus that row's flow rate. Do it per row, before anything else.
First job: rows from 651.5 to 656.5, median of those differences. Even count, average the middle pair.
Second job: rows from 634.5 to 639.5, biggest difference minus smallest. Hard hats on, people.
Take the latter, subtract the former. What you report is 23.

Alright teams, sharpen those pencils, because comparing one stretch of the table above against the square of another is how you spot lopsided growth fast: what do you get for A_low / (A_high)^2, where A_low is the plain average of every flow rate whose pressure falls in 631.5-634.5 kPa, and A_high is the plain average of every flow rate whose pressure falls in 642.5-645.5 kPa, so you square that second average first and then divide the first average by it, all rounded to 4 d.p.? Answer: 0.0142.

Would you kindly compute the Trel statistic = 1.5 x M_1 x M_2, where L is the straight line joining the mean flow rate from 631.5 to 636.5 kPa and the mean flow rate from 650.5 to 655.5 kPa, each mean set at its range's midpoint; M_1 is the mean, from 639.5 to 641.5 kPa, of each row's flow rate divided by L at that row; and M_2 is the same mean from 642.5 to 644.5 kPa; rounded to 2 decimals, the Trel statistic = 1.02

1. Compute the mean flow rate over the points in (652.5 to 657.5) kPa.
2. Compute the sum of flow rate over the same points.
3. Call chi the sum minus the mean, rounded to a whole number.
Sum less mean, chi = 509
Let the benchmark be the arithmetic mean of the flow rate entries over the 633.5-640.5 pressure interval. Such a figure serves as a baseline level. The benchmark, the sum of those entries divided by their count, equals 205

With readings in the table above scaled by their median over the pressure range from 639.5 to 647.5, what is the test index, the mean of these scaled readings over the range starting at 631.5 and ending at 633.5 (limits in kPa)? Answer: 1.9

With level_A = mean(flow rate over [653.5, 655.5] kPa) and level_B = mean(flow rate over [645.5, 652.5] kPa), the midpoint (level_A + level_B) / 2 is 112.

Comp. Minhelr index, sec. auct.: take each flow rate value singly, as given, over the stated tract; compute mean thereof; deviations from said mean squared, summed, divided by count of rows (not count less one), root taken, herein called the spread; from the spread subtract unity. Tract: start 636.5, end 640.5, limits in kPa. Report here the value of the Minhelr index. 15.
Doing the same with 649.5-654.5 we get 6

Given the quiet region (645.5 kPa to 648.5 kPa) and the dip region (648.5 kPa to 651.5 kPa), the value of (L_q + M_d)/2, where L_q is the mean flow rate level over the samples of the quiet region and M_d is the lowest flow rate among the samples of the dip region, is 106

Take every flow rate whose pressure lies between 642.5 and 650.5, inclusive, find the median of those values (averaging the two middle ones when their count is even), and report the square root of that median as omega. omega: 11.1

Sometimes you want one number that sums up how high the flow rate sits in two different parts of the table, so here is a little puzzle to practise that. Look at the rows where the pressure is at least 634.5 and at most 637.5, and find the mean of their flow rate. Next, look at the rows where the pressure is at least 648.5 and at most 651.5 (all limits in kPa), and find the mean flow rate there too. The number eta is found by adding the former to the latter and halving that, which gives 162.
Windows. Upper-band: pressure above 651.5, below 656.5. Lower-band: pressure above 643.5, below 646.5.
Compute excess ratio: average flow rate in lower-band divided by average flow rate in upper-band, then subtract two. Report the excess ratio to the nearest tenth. -0.9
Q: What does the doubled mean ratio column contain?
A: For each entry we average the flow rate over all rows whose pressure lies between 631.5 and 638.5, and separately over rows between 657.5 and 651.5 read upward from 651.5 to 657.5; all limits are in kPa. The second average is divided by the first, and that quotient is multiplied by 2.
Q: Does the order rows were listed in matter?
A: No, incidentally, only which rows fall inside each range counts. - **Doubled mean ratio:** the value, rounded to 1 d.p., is 1.1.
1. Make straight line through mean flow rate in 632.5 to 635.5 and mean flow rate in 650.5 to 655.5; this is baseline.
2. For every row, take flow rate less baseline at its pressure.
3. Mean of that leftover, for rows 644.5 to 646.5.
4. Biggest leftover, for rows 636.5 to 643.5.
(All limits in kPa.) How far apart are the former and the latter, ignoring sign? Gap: 20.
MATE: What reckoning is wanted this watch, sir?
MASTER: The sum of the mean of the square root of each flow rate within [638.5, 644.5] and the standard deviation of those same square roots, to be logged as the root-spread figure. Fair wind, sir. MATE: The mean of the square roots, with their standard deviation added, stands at 13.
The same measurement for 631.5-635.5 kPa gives 16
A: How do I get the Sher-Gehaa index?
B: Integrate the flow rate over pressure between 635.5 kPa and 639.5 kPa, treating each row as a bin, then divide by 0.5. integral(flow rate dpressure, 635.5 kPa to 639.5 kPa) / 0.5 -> 1604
